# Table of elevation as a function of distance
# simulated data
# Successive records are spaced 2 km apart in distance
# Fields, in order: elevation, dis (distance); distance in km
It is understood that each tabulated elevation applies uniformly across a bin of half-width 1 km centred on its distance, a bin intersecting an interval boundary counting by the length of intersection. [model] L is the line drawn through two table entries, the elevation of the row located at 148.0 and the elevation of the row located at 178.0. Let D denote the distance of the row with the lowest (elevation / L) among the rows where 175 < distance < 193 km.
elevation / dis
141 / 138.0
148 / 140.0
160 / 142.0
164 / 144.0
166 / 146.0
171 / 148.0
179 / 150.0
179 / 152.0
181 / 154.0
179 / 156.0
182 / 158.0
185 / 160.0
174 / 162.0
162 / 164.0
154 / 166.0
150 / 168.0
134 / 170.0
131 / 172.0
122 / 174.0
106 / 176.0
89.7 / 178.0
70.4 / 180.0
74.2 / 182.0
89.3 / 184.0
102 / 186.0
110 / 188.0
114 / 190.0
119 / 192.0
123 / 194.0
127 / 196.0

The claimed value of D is 180.0 km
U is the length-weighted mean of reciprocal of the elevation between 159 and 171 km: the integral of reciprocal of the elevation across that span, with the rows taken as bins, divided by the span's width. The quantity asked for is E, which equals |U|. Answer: 0.0063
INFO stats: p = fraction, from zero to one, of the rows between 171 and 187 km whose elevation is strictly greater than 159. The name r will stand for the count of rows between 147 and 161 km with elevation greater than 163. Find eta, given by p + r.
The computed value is 7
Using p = 0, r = 7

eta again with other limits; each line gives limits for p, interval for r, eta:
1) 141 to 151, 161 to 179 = 2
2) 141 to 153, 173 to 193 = 1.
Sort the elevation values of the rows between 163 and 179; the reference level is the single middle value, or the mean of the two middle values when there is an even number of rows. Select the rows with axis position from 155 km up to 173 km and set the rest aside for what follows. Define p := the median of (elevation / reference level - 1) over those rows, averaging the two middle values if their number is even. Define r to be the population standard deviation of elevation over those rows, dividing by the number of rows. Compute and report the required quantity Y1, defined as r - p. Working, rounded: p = 0.22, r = 19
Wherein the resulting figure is 19.0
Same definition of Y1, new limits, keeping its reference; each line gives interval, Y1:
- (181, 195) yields 16.3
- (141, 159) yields 7.5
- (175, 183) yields 14.5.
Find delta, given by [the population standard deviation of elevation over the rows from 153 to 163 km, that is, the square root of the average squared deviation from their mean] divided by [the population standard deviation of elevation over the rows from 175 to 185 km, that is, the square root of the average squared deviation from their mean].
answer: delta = 0.3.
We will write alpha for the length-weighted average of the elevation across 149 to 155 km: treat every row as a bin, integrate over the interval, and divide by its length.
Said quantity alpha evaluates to 180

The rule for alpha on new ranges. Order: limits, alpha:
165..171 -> 146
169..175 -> 129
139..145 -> 157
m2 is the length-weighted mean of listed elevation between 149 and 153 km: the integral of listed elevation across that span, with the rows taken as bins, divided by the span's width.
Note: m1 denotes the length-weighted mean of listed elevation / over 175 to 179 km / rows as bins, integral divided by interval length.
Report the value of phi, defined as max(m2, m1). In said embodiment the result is 179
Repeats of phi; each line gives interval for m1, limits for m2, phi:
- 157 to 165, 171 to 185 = 176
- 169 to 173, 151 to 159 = 180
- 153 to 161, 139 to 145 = 182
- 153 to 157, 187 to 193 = 180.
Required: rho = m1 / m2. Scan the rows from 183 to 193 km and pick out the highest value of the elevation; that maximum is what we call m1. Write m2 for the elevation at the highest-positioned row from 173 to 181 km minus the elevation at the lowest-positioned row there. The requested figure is -2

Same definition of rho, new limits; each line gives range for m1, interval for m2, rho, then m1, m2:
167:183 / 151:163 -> -30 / 150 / -5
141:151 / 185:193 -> 11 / 179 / 17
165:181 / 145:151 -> 12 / 154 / 13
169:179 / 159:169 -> -4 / 134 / -35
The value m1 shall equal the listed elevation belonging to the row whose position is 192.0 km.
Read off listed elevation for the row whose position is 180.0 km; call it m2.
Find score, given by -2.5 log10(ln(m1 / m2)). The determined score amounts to 0.7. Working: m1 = 119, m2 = 70.4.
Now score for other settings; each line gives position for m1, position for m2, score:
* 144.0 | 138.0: 2.1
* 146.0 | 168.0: 2.5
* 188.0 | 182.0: 1.0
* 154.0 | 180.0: 0.1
